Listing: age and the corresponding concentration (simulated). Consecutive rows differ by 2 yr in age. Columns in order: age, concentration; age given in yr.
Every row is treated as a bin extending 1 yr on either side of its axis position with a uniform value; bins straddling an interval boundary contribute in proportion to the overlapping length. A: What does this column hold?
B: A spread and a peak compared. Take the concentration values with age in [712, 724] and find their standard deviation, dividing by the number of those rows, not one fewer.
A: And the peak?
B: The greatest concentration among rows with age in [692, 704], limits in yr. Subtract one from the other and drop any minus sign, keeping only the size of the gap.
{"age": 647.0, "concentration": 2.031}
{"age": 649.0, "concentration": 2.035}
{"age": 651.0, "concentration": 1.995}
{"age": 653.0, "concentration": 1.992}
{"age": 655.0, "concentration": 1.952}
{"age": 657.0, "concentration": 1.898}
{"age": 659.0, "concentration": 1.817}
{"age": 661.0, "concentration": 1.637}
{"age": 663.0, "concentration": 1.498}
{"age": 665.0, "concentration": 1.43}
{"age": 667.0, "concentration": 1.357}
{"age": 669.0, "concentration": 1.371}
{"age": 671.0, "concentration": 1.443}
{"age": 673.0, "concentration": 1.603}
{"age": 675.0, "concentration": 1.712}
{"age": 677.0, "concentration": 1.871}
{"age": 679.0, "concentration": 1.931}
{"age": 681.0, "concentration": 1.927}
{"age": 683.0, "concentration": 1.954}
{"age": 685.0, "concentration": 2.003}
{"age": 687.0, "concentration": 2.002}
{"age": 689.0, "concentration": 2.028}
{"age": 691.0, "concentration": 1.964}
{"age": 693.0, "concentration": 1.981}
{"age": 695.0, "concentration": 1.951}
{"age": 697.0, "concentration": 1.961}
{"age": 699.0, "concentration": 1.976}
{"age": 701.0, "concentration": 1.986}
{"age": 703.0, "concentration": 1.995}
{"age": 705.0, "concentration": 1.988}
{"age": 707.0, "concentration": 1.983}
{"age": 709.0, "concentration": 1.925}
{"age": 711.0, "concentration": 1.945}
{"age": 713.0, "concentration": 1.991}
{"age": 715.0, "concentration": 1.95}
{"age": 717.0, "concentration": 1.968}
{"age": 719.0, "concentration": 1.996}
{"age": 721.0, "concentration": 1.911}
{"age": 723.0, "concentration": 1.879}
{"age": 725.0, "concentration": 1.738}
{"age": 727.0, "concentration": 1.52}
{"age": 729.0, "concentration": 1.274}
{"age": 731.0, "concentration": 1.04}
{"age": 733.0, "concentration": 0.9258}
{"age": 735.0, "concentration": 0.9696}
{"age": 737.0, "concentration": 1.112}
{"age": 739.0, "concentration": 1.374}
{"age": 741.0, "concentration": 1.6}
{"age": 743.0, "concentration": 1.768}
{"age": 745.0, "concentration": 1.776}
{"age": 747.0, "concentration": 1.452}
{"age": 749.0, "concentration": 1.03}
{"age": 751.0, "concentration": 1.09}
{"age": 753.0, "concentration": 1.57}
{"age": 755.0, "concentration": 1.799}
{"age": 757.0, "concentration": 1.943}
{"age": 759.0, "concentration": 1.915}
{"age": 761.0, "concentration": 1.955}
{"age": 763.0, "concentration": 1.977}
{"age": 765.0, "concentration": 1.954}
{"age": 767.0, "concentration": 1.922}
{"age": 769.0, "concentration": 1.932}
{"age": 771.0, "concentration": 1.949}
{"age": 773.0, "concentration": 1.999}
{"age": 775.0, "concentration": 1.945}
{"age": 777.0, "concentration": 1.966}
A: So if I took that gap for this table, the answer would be 1.95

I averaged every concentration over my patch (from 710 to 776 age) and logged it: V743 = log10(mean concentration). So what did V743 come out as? 0.223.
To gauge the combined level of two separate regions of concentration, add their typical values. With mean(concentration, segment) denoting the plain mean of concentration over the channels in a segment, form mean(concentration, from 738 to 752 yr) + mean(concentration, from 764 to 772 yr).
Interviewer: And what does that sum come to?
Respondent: 3.38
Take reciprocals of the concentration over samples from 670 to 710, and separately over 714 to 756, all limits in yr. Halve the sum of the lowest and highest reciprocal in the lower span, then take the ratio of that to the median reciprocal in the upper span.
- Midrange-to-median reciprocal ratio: 0.93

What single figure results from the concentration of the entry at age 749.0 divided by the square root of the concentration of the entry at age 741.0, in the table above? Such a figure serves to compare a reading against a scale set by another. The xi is 0.81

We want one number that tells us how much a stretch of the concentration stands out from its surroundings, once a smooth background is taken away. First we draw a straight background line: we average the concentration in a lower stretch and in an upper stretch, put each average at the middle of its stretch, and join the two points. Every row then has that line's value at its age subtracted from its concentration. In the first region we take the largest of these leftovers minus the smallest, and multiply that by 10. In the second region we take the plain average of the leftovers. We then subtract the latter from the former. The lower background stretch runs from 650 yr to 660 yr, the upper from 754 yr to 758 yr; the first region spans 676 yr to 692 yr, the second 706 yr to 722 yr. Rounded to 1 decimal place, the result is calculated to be 1.6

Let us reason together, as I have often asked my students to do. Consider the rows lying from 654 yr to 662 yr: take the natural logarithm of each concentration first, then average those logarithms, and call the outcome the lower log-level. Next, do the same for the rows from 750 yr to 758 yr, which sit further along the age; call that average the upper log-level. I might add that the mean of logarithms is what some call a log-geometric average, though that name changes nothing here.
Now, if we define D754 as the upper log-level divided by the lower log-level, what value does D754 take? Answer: 0.75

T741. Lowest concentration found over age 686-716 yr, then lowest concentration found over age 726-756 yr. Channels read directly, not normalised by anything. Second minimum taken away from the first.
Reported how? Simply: 1.0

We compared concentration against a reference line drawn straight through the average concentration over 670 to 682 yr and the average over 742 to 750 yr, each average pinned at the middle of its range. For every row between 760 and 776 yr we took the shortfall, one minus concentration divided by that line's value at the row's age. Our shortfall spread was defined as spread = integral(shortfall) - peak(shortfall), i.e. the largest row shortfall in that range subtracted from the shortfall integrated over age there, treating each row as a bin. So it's -5.5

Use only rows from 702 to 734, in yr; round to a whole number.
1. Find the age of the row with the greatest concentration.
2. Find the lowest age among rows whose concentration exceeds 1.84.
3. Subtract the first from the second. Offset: -16 yr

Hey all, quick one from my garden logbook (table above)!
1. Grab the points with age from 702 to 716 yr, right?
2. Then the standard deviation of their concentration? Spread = 0.03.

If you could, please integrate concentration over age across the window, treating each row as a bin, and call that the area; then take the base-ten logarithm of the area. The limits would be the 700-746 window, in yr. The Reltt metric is 1.89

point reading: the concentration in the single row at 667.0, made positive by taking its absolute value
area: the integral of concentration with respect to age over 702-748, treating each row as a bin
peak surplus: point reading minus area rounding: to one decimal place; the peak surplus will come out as -74.8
